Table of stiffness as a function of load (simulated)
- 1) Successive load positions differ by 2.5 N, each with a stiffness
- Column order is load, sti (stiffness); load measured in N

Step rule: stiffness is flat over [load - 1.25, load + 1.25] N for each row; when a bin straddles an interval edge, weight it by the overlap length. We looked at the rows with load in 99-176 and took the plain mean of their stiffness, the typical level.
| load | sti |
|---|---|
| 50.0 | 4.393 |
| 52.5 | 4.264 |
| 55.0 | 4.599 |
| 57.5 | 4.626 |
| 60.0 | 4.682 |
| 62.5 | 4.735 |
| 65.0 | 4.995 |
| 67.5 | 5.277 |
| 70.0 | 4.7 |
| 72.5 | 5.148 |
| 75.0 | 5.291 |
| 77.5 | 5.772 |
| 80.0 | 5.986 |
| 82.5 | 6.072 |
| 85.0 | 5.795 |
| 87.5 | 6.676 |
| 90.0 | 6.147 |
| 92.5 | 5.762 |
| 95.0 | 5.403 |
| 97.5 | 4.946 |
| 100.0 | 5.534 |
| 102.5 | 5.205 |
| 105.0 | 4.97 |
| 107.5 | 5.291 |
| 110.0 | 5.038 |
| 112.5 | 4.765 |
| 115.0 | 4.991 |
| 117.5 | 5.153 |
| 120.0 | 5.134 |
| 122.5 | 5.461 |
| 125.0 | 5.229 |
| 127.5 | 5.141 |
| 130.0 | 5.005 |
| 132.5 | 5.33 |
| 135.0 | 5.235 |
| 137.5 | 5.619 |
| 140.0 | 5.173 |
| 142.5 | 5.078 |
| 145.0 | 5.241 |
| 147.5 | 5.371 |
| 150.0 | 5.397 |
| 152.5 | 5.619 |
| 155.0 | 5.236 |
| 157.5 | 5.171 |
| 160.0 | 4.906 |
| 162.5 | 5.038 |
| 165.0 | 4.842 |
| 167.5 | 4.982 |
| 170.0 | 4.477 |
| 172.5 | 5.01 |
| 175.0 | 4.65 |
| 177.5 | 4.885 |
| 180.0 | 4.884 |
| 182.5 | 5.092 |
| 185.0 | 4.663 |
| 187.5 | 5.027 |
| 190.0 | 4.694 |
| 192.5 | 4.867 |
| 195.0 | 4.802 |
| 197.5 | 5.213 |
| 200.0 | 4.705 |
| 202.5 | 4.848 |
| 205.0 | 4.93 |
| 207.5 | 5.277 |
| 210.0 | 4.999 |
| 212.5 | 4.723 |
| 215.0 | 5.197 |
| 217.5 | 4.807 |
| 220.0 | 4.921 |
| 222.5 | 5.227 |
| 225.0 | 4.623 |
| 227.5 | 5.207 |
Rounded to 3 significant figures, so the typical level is 5.14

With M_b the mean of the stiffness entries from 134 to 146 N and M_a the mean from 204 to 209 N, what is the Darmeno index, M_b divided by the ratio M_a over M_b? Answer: 5.44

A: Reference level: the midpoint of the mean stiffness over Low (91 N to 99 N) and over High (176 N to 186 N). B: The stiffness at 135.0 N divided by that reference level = 1.02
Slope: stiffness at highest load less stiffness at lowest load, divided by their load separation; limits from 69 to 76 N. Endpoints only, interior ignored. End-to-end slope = 0.12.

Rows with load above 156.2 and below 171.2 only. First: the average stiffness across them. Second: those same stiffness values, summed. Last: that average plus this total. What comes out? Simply 34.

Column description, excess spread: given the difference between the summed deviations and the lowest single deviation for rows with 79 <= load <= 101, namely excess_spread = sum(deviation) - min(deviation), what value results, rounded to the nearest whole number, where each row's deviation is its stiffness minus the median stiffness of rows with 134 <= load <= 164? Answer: 5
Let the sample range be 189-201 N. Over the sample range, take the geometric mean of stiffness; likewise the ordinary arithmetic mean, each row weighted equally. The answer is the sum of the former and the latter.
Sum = 9.7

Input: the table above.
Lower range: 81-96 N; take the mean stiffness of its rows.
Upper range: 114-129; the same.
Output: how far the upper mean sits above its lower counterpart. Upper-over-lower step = -0.8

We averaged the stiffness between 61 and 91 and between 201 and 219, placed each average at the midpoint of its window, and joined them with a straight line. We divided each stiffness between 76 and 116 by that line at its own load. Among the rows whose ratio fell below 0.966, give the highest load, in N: 115.0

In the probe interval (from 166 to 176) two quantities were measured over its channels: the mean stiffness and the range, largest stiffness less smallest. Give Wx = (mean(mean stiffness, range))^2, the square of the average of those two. 7.1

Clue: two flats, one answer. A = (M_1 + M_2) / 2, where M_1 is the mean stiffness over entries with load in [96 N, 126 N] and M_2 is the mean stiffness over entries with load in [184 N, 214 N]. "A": 5.02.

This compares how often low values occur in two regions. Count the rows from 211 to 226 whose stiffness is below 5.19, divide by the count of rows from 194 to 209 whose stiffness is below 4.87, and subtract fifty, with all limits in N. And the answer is -48.7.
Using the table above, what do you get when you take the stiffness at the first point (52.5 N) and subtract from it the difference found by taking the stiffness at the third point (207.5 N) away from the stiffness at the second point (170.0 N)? 5.1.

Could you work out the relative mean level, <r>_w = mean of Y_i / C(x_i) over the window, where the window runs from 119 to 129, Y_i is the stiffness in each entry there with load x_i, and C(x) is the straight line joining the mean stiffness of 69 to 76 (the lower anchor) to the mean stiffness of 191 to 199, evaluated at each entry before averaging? 1.046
